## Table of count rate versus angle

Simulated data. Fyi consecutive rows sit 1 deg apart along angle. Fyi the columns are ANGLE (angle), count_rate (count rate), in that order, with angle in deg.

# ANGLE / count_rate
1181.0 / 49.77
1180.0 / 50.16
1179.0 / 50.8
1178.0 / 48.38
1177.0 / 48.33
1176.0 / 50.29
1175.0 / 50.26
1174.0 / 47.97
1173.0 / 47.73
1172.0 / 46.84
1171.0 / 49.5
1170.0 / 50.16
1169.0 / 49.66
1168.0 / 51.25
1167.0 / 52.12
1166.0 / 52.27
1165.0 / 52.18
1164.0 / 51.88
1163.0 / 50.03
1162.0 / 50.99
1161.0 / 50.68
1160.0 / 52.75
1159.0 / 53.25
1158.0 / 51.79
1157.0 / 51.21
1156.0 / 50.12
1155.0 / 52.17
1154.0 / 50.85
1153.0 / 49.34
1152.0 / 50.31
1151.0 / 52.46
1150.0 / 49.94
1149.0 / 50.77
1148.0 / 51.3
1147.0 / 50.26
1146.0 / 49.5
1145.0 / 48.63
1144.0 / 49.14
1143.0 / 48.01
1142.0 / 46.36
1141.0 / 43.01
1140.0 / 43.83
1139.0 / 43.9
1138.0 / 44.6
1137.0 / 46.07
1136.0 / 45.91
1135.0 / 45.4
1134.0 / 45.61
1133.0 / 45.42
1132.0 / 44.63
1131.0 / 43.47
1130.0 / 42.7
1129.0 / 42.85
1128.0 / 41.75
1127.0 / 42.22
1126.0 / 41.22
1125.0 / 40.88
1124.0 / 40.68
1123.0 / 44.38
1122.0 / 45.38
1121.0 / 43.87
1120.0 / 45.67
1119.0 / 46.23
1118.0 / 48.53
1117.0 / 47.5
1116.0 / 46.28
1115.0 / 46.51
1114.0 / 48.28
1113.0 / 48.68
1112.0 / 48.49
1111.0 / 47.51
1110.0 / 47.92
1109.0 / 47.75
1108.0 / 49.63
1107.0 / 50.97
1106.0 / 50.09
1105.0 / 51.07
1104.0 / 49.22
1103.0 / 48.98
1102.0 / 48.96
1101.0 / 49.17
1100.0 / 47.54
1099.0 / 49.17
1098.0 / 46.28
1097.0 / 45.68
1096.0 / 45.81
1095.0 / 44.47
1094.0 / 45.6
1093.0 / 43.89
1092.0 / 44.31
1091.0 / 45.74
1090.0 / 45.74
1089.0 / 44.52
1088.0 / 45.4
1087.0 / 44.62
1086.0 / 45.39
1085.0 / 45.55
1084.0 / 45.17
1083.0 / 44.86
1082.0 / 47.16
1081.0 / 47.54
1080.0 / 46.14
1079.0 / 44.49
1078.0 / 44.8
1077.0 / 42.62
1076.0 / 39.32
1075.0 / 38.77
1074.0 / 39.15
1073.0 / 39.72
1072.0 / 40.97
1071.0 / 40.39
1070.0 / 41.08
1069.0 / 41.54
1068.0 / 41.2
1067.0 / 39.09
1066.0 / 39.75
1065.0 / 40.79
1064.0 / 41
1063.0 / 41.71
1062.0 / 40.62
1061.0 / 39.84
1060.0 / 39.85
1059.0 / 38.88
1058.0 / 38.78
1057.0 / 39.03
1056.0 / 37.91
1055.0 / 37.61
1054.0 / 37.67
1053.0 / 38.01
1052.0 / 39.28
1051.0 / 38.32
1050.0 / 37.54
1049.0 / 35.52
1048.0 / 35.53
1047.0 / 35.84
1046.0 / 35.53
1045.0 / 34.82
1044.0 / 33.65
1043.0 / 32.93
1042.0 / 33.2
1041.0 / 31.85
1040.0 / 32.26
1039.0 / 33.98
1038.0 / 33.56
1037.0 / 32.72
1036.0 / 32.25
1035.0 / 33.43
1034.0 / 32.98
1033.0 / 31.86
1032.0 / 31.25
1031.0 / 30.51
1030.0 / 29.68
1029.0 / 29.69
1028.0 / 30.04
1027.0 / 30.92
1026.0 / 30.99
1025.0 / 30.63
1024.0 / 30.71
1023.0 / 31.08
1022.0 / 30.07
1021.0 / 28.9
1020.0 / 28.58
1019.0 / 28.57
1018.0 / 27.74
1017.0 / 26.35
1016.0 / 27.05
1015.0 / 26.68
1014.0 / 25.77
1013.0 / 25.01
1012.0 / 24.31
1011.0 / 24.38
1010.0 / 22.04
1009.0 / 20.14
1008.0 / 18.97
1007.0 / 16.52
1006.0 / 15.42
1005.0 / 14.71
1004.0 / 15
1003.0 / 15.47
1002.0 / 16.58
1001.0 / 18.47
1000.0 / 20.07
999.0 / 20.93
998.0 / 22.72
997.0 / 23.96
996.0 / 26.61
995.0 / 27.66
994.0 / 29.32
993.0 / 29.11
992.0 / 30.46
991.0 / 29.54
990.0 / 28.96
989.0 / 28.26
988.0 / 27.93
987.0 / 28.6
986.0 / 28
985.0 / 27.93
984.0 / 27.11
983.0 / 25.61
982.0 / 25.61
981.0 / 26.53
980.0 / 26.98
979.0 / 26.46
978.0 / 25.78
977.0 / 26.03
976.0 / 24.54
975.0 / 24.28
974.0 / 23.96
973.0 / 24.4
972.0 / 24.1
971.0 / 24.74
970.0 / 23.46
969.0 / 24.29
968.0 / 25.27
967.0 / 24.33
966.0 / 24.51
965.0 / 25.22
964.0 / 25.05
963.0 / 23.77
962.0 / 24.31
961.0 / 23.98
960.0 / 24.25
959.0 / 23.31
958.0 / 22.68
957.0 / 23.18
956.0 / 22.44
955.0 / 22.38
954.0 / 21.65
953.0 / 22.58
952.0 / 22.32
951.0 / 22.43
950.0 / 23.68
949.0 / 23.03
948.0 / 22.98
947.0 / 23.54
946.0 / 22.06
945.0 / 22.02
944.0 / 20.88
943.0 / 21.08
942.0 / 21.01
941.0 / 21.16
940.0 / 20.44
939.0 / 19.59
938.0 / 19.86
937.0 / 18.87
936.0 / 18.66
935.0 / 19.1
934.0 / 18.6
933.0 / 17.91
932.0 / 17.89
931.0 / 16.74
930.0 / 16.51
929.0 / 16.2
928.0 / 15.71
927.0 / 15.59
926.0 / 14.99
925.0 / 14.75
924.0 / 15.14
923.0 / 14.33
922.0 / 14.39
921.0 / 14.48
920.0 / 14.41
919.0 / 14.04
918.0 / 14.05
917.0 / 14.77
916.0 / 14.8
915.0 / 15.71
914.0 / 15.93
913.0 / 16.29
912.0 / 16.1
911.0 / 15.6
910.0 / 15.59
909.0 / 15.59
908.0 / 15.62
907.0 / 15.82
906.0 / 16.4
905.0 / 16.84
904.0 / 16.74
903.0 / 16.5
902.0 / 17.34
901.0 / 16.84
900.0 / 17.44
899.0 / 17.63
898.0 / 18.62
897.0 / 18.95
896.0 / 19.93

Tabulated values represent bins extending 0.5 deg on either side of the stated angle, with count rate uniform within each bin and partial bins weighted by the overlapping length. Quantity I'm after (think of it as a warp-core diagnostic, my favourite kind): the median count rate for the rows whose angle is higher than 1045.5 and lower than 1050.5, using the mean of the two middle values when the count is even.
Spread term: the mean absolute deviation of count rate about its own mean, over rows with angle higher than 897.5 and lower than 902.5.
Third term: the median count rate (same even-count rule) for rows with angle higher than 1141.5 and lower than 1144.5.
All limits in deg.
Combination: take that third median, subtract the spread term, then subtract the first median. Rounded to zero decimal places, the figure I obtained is 12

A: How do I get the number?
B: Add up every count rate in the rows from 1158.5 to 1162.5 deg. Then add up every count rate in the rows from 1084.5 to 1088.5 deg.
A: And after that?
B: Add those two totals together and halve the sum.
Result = 194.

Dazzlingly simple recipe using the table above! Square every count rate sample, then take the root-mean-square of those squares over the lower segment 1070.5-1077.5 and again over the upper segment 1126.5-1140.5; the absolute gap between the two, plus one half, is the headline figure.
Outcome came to 342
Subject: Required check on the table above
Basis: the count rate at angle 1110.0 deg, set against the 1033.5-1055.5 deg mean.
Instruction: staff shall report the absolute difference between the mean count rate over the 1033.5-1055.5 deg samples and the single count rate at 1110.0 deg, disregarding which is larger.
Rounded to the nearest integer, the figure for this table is 13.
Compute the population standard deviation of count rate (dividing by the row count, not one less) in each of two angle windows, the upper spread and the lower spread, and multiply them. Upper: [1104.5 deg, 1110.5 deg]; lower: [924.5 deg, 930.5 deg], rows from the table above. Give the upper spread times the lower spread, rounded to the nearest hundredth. 0.82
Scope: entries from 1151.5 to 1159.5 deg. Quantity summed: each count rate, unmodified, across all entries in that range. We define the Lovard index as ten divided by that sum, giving 0.024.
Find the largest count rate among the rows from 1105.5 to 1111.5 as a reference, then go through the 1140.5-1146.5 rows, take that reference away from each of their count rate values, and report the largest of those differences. -1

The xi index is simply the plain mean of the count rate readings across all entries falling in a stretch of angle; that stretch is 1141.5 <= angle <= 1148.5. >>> 49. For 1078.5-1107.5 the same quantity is 47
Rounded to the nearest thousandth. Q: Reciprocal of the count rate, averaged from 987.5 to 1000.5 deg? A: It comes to 0.038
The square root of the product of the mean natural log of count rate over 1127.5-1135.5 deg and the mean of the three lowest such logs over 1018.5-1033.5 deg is 3.56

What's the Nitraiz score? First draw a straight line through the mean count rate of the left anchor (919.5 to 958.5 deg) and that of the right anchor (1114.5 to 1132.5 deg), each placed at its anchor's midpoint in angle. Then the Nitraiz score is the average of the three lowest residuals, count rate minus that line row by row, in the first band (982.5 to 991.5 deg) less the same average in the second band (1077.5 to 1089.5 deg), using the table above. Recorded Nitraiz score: -4.1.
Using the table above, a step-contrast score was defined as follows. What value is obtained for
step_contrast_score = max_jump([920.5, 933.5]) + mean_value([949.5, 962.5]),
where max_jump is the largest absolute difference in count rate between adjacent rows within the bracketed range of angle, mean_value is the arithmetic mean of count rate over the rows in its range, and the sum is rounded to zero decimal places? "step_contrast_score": 24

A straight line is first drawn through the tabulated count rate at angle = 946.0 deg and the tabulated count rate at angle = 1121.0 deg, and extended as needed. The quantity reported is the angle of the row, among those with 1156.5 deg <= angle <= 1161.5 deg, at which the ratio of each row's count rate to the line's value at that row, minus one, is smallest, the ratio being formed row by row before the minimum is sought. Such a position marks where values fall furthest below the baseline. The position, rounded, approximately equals 1161.0 deg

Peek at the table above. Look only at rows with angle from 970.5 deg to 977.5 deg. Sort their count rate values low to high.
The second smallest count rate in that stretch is 24.1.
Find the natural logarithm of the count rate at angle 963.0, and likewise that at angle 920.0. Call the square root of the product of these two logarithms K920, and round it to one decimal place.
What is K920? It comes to 2.9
